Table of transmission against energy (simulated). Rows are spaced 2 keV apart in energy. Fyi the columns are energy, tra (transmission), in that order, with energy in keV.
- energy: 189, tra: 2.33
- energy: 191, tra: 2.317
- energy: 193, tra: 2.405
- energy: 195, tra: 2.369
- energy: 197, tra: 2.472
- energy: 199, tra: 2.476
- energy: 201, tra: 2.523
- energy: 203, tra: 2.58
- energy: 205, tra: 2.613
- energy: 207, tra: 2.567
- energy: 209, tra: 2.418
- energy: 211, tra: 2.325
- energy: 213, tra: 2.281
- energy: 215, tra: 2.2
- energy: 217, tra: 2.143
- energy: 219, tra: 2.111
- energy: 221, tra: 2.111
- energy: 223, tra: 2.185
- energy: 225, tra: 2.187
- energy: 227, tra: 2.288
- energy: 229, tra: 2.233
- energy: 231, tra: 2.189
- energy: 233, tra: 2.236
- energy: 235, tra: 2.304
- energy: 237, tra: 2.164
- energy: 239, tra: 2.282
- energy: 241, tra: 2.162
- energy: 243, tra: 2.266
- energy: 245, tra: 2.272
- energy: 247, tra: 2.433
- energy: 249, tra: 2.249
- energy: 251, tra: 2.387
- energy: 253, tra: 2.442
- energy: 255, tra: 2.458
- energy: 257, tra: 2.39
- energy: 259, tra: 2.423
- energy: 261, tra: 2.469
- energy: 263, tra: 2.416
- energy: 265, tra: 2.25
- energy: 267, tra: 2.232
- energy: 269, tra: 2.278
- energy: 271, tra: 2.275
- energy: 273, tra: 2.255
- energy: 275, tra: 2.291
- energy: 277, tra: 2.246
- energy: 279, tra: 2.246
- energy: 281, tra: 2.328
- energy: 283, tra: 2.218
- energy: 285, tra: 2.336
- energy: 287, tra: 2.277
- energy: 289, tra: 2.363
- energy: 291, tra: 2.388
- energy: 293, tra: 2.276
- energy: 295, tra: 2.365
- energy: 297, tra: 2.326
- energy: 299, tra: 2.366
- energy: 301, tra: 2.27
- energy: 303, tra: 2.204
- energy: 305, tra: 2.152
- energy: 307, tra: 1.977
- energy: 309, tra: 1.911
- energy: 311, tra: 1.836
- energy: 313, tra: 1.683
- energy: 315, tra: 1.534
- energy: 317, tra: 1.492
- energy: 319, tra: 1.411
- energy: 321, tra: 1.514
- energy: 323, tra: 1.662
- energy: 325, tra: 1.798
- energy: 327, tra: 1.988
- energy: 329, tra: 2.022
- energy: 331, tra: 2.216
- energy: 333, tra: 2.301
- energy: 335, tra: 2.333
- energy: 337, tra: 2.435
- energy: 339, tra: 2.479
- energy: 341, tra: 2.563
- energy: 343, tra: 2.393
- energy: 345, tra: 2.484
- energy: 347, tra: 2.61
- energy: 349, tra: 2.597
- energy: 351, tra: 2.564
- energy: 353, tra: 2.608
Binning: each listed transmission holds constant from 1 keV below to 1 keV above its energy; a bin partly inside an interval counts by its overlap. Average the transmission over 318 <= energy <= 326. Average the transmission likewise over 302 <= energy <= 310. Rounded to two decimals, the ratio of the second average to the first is 1.29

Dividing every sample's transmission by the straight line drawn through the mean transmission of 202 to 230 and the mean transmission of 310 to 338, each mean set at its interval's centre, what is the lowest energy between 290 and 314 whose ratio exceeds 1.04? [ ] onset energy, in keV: 291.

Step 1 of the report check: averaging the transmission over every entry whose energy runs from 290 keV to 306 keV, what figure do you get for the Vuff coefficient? 2.29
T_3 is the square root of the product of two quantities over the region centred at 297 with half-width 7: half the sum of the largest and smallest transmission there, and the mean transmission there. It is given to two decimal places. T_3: 2.30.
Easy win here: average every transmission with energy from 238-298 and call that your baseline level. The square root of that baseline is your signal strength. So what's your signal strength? 1.52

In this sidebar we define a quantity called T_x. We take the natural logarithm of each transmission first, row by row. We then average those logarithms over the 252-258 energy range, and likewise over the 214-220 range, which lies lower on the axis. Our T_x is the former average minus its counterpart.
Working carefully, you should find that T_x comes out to 0.12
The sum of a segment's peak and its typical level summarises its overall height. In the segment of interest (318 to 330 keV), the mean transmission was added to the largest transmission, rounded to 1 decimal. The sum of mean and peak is 3.8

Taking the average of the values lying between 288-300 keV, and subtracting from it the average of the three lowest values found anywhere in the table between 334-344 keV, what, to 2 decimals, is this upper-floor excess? -0.04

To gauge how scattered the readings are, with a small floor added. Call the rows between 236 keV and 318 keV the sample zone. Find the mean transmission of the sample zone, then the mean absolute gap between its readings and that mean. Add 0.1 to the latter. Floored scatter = 0.25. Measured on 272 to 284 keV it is 0.13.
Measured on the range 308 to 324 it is 0.24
